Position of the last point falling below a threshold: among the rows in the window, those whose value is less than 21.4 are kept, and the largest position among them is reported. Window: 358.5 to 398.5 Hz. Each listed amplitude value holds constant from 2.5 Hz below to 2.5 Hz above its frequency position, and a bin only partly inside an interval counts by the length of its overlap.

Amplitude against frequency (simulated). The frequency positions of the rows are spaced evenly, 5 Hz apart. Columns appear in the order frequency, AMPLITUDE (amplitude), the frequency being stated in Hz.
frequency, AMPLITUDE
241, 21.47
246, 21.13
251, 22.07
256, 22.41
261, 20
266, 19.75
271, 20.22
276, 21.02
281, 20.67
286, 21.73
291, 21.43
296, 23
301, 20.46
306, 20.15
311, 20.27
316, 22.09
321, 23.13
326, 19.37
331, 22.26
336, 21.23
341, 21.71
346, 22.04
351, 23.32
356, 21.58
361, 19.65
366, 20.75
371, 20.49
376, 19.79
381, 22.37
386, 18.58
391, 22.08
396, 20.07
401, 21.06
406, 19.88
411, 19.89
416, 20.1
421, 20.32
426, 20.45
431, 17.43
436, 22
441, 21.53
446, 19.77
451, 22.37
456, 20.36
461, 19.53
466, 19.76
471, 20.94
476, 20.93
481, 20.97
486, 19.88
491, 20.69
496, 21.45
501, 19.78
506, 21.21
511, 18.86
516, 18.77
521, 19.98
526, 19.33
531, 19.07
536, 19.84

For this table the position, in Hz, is 396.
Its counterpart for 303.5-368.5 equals 366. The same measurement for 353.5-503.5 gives 501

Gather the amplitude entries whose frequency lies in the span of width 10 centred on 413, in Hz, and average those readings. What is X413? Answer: 20.0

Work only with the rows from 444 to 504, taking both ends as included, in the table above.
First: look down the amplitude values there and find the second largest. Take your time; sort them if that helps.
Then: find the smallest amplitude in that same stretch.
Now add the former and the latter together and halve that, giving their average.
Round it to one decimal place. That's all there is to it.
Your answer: 20.5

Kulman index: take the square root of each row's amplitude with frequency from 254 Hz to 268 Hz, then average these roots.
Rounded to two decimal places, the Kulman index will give 4.55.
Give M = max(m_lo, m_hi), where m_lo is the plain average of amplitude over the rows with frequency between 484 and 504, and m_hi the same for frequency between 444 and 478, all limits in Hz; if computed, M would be 20.5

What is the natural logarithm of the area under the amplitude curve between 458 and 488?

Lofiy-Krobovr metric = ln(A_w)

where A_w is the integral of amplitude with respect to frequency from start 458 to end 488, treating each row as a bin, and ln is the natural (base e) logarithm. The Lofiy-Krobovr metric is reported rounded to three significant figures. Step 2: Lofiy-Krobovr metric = 6.41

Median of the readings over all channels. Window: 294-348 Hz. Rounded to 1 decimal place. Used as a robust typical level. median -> 21.7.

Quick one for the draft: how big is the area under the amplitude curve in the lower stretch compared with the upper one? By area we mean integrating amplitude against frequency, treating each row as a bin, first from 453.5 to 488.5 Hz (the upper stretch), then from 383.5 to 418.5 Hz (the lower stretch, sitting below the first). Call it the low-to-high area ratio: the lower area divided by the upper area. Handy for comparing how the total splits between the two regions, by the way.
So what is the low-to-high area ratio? 1.00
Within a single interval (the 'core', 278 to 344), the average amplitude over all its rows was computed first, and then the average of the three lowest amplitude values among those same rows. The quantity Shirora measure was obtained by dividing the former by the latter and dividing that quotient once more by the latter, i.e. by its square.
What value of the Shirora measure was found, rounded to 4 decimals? 0.0537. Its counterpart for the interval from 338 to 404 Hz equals 0.0562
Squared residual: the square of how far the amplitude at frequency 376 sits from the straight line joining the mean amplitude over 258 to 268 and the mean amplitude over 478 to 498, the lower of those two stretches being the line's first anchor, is 0.3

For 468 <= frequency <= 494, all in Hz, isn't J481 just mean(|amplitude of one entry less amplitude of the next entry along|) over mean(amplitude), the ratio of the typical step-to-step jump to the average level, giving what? 0.024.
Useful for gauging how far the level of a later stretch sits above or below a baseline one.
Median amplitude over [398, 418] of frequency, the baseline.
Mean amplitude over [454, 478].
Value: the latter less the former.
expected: 0.3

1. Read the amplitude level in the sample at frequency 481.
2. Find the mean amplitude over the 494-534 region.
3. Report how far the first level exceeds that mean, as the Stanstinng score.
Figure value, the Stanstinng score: 1.2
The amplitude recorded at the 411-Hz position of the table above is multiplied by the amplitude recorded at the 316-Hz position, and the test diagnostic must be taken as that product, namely 439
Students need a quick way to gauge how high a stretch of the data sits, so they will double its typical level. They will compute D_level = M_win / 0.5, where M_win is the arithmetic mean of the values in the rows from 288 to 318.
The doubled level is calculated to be 42.5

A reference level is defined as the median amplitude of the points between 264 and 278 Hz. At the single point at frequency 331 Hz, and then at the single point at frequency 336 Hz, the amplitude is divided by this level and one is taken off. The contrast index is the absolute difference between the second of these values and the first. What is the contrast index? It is 0.051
